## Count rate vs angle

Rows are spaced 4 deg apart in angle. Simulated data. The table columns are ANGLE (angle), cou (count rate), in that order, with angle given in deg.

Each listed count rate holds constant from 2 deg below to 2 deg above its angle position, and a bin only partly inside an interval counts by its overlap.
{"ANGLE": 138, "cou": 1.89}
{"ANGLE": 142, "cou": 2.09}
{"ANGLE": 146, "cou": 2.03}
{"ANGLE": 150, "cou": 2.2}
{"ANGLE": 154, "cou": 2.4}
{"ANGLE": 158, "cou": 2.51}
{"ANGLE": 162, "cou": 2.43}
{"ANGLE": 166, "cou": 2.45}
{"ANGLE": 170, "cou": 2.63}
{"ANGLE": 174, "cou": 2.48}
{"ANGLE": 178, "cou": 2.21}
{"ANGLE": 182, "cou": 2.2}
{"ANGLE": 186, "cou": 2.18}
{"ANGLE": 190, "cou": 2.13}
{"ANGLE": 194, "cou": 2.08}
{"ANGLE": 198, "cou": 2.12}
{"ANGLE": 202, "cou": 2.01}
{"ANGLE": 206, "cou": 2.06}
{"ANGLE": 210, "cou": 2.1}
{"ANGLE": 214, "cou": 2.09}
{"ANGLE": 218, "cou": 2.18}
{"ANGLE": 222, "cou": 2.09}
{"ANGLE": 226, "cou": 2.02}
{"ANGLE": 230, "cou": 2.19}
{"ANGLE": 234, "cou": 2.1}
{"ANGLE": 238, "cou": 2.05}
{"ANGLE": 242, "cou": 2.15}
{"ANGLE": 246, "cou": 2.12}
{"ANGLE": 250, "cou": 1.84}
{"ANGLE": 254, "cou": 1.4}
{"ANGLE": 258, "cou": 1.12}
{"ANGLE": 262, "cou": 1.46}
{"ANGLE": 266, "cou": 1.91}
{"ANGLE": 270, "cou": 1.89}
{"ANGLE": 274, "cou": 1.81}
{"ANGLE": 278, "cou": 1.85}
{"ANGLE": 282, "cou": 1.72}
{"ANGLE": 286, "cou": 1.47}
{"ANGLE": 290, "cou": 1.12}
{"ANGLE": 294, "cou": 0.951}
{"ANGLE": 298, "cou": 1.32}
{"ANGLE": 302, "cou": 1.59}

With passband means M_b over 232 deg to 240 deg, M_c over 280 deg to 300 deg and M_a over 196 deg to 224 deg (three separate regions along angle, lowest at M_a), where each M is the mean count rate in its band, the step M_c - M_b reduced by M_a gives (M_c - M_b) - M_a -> -2.9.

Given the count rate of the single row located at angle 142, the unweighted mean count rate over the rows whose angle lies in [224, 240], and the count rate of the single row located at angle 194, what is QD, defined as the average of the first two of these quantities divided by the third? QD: 1.00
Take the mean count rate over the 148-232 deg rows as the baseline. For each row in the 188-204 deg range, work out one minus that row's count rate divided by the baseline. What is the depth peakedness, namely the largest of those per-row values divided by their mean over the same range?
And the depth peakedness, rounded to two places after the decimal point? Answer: 1.53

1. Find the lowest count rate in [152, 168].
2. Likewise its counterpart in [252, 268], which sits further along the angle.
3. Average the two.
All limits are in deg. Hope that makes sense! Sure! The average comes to 1.76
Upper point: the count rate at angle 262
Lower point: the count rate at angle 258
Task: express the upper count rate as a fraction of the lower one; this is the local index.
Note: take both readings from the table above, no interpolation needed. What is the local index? 1.30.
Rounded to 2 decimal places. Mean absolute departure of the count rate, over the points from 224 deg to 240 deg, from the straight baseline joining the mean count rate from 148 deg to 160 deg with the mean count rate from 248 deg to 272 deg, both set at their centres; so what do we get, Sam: 0.28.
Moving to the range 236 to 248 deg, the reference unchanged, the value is 0.37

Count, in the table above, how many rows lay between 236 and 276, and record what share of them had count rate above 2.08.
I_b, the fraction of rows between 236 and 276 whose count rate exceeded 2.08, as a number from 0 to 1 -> 0.20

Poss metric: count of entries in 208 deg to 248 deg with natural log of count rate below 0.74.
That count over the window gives 4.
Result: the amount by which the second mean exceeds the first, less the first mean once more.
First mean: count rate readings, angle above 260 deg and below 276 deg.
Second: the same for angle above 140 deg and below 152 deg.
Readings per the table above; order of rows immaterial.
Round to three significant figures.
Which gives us -1.43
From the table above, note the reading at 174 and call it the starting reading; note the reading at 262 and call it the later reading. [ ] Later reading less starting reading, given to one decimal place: -1.0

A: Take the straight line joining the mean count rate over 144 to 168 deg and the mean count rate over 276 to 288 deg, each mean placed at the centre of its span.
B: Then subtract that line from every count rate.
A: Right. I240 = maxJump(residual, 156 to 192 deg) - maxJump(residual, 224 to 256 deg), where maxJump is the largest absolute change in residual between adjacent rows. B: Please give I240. -0.17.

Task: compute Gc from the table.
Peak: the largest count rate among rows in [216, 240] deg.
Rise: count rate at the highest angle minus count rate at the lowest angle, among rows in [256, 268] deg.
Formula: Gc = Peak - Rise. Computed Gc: 1.4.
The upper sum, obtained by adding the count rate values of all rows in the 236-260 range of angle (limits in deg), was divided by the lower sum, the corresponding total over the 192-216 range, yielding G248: 0.86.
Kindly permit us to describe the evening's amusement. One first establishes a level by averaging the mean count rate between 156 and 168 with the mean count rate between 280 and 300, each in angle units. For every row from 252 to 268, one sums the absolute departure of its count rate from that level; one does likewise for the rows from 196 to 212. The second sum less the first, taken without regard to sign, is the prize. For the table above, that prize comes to 0.98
